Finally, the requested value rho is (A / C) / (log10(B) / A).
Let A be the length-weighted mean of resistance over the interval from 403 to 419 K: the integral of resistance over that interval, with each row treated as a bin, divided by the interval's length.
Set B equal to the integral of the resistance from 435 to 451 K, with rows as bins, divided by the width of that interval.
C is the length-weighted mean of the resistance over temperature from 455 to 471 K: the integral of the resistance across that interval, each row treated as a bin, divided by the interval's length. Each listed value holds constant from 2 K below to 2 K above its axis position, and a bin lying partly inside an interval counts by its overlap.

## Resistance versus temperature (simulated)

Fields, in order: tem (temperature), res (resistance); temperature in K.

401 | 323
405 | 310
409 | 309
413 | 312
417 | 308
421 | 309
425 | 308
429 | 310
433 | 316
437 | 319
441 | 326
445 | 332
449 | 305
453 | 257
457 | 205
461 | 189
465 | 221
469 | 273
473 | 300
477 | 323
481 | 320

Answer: 172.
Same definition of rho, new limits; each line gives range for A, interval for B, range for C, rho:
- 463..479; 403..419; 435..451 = 98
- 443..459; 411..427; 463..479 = 109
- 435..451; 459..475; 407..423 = 139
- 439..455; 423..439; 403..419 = 120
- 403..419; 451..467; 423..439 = 131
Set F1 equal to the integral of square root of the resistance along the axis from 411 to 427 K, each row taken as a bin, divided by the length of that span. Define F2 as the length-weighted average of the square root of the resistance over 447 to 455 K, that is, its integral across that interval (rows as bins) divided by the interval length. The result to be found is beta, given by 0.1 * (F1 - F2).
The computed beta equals 0.08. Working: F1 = 17.59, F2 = 16.7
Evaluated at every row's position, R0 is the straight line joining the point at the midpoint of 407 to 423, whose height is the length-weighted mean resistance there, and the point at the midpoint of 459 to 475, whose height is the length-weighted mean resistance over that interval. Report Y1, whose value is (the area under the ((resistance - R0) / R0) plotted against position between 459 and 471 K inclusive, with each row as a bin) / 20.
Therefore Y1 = -0.05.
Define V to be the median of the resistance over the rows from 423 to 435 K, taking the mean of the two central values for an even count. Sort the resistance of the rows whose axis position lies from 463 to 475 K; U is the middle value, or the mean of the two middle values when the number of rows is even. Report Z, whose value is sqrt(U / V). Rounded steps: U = 273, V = 310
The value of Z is 0.94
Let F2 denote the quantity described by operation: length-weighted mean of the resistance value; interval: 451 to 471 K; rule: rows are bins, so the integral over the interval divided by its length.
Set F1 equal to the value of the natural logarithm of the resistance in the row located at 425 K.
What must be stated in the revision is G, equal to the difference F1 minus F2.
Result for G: -223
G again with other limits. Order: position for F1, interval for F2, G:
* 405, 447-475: -244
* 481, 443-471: -249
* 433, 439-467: -256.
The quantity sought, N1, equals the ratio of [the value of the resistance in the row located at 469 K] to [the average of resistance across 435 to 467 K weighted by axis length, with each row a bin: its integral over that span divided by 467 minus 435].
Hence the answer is 1.01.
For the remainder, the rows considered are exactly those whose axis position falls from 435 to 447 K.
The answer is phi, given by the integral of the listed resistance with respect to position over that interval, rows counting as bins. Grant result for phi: 3908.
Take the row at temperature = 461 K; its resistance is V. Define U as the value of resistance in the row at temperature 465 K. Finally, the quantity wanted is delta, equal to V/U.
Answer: 0.86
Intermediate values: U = 221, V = 189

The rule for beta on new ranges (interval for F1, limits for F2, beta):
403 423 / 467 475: 0.07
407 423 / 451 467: 0.29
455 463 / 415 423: -0.35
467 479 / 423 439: -0.04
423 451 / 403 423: 0.02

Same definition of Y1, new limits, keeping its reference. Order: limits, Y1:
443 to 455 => 0.07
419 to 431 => 0.02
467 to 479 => 0.15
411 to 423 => 0.01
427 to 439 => 0.06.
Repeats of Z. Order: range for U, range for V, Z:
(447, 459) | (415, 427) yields 0.91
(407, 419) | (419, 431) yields 1.00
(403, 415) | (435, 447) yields 0.98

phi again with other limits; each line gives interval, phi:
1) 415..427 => 3700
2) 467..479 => 3584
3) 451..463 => 2604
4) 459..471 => 2732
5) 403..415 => 3724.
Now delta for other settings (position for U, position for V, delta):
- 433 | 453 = 0.81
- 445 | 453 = 0.77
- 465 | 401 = 1.46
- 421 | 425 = 1.00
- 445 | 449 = 0.92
